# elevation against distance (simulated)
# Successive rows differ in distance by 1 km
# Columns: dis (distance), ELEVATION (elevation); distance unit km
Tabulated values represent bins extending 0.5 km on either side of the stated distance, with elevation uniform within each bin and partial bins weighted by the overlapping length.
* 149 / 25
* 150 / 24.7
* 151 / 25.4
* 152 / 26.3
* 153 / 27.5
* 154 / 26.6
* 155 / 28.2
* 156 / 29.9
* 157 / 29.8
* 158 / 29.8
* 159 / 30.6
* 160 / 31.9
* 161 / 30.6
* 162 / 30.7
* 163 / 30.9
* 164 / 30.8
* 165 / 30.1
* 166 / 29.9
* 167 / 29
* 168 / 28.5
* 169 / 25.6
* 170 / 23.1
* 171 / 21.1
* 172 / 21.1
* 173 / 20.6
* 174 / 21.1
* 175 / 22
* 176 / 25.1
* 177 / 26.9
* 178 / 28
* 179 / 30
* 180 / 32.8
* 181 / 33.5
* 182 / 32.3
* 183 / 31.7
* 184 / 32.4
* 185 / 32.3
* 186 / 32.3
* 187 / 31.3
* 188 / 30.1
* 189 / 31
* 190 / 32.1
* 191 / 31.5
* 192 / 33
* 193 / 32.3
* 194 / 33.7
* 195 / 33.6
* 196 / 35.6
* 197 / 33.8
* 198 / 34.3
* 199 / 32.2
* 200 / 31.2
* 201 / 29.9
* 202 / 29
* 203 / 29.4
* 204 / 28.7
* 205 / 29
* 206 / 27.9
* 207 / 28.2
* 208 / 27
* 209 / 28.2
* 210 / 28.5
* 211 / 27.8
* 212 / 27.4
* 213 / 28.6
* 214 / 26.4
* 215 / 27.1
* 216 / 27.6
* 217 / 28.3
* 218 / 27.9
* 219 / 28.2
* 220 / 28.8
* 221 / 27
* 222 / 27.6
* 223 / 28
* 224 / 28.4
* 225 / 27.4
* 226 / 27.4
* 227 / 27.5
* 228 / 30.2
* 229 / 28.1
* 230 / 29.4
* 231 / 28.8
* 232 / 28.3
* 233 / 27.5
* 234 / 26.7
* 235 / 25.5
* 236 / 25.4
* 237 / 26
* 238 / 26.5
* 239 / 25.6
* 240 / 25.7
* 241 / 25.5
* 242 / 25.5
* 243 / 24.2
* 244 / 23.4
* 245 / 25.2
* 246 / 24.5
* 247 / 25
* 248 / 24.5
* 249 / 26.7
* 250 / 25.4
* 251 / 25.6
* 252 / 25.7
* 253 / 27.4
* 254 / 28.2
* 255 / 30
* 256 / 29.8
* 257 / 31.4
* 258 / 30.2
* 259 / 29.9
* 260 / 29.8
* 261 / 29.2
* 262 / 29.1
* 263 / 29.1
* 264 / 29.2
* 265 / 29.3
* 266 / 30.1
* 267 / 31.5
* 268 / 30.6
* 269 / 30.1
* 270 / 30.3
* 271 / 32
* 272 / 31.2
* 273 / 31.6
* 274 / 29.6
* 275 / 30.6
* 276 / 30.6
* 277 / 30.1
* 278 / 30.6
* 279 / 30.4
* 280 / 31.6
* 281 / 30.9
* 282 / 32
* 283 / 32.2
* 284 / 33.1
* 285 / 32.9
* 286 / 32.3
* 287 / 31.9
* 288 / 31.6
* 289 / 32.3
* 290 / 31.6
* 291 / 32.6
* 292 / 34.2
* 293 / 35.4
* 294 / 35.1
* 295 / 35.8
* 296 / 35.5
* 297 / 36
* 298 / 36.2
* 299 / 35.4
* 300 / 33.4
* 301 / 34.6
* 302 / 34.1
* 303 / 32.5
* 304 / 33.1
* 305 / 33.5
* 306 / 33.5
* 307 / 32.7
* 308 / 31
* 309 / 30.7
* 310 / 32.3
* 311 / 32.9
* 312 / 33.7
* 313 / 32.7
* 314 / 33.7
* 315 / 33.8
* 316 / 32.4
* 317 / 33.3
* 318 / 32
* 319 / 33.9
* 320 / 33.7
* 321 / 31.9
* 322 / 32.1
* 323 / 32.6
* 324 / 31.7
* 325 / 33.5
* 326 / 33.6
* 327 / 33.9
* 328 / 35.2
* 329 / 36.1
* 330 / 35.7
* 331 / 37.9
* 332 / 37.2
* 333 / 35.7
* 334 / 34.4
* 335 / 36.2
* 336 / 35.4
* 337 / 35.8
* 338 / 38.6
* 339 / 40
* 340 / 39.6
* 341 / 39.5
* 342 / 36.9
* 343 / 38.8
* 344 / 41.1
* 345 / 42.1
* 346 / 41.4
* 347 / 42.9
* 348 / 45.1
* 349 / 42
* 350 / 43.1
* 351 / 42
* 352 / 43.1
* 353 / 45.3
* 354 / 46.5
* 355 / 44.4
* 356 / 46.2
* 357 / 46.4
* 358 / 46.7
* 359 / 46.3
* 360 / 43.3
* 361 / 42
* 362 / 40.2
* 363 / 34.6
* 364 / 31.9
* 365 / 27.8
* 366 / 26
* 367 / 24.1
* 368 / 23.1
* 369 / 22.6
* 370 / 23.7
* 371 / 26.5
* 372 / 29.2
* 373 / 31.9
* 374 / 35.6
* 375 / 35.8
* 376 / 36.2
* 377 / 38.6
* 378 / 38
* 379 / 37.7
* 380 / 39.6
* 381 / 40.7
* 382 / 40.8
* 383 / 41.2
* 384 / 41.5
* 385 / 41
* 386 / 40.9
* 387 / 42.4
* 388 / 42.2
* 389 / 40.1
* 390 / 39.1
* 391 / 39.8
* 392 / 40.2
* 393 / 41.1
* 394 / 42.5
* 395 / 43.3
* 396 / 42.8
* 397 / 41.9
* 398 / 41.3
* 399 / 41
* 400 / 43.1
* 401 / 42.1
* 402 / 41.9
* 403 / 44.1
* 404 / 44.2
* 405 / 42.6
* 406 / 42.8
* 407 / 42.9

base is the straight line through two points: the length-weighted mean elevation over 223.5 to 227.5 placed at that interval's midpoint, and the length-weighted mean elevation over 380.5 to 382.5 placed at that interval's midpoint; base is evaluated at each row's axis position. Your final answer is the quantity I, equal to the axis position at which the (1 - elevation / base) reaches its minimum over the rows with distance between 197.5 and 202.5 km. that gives 198 km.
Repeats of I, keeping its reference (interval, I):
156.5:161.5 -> 160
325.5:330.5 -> 329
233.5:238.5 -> 234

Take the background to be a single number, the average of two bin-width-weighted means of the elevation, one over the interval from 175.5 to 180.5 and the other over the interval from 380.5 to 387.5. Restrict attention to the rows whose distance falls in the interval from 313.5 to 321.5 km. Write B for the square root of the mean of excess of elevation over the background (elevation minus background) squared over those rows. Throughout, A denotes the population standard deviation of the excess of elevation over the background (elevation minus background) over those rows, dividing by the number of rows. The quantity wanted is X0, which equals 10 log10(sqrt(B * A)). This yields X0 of 1.0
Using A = 0.79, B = 2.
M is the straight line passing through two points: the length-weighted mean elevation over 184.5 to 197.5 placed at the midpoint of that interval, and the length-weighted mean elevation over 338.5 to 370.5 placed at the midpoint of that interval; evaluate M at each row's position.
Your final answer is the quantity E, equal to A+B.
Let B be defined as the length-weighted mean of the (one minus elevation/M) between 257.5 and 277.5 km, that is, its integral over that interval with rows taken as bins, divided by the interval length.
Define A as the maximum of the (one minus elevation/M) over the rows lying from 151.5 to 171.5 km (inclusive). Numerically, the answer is 0.48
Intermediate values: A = 0.34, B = 0.147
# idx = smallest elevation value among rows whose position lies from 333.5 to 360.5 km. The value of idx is 34.4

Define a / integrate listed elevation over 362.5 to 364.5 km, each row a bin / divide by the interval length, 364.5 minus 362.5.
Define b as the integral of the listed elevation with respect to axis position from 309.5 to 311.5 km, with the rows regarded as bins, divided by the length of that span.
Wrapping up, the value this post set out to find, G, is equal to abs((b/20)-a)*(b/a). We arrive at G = 31.0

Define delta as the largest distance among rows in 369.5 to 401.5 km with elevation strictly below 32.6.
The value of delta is 373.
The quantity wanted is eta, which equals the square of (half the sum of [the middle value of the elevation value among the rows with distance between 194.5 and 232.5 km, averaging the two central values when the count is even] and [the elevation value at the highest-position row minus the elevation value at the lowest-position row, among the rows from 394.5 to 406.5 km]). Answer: 193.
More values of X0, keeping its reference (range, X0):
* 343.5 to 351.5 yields 4.8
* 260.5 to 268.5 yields 3.2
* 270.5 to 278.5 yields 2.4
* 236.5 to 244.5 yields 4.8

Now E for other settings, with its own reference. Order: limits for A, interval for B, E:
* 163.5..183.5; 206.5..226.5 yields 0.52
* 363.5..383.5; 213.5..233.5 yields 0.59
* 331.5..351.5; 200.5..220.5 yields 0.24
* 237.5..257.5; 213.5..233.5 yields 0.49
